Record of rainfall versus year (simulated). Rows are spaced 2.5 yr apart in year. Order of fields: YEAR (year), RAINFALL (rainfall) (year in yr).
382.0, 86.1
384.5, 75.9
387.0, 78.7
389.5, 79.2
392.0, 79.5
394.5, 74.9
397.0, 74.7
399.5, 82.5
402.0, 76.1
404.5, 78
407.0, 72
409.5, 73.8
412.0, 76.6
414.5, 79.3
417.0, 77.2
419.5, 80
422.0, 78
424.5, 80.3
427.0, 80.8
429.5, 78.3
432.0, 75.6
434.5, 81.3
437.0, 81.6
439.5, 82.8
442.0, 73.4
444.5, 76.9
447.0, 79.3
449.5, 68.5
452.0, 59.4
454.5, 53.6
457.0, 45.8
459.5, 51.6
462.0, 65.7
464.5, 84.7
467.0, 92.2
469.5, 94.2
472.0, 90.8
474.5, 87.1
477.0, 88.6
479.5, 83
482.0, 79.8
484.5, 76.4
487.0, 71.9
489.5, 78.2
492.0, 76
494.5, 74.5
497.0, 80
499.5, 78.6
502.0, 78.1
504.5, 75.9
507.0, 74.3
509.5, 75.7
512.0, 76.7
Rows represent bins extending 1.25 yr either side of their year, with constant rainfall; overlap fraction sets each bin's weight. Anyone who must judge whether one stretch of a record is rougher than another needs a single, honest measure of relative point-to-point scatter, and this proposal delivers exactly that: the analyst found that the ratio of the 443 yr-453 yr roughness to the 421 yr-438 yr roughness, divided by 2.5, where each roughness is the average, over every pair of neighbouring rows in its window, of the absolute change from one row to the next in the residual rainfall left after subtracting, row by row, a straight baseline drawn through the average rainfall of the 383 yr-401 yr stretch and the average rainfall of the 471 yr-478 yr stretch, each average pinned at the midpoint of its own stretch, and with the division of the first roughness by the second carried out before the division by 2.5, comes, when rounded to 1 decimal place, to 1.4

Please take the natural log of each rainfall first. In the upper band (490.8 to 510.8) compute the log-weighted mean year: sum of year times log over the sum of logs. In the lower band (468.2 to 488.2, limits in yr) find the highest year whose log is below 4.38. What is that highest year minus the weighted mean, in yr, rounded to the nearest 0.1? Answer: -13.7 yr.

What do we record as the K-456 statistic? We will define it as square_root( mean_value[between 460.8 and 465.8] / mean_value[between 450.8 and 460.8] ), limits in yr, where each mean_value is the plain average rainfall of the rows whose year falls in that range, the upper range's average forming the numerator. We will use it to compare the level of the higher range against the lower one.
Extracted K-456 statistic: 1.20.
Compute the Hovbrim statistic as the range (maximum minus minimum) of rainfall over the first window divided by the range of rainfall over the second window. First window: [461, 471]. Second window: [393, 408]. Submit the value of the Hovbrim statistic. 2.7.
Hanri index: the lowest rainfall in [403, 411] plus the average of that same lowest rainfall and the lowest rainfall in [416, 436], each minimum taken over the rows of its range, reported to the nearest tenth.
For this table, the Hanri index 145.8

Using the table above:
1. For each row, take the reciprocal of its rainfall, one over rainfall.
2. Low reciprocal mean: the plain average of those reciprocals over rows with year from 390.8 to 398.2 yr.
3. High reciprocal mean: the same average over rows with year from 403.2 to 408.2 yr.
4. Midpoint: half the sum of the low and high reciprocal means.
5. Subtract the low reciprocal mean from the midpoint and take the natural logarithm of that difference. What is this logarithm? -9.0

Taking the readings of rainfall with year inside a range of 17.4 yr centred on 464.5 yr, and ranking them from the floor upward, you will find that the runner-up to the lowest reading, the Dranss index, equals 51.6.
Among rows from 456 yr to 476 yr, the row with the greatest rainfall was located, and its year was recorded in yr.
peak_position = 469.5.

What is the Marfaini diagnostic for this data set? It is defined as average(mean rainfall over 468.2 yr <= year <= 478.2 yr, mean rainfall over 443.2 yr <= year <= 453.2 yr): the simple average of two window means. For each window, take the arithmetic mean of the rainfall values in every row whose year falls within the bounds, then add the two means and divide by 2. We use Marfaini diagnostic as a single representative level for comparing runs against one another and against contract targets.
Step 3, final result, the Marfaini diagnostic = 80.6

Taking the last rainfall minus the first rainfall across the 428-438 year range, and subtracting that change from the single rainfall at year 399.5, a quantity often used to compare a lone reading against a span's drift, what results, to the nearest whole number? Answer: 79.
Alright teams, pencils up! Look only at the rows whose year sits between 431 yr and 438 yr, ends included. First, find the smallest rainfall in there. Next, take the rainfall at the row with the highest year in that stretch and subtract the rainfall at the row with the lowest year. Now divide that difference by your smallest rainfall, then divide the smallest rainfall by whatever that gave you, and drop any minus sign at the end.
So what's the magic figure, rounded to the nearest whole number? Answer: 953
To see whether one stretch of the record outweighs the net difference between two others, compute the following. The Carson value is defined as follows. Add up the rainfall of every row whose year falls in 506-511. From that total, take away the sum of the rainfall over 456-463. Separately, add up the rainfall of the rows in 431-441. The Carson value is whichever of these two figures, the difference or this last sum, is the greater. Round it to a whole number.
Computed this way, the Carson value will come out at 321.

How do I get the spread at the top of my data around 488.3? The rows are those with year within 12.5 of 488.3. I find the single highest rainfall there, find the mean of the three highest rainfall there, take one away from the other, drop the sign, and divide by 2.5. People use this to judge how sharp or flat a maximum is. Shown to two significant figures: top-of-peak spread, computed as 1.9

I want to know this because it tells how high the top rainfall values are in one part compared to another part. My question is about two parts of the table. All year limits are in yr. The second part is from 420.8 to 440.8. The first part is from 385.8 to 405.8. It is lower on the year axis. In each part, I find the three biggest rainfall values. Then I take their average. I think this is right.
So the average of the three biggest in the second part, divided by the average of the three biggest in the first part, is 1.02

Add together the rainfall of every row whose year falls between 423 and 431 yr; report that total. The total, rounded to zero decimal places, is 239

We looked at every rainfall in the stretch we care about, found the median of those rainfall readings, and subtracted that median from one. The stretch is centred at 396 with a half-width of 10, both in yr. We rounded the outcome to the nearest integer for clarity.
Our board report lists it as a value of -77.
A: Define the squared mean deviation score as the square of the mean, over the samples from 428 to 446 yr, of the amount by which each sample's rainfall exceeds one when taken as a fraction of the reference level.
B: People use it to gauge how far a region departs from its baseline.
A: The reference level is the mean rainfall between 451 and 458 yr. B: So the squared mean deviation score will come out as 0.234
